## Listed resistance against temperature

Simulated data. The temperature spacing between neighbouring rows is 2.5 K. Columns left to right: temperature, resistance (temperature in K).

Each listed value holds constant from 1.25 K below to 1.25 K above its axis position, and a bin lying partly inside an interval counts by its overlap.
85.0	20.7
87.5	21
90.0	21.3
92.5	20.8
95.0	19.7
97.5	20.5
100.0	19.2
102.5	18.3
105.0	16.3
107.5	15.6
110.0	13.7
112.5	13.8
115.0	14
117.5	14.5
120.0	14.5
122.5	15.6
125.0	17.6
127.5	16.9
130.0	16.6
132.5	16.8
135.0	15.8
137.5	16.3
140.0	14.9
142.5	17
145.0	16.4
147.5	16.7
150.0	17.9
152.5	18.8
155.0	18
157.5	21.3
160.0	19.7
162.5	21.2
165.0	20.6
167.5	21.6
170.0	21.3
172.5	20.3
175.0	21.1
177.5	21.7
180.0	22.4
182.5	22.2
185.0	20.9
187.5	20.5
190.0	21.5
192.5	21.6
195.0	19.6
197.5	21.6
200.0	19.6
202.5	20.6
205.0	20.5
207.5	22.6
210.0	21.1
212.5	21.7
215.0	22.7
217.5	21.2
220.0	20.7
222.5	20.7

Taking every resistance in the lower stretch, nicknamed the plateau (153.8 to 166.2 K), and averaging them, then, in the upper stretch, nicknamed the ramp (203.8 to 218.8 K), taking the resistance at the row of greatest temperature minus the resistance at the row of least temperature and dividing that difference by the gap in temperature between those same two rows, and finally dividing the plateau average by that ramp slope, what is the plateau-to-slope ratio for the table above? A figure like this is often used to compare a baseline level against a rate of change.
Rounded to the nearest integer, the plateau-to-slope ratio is 360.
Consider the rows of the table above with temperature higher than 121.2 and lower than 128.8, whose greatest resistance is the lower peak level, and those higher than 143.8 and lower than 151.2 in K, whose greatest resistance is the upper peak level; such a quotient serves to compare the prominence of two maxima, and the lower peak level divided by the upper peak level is 0.98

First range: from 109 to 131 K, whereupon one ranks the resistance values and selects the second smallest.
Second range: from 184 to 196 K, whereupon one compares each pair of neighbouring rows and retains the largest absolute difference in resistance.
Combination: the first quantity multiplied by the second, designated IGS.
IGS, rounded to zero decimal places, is 28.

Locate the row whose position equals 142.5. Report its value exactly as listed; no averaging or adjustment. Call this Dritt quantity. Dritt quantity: 17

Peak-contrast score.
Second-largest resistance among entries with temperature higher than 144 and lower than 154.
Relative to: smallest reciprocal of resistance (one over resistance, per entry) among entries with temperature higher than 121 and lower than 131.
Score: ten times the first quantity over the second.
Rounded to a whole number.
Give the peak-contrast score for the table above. 3150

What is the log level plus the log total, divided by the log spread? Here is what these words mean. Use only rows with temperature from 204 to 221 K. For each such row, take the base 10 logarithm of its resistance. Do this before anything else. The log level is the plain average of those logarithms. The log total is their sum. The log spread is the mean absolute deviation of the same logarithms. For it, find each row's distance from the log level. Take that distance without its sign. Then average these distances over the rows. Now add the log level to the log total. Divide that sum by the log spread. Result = 743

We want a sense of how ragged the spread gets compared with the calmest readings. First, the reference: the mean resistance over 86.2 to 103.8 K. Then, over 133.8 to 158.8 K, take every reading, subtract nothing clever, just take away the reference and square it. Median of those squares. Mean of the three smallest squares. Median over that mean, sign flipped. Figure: -4.2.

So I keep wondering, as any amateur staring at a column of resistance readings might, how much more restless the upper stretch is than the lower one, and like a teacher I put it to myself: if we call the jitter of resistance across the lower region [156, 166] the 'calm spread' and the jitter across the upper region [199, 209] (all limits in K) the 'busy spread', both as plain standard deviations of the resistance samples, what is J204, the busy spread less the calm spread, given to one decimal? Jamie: 0.5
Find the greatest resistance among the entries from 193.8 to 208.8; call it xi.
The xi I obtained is 22.6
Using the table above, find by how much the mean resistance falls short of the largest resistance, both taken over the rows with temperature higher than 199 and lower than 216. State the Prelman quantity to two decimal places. 1.44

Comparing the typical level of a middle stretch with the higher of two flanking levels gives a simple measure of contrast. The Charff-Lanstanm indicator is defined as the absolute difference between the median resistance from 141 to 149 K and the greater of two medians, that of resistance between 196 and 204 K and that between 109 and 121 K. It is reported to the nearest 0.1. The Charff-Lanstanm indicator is 3.9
